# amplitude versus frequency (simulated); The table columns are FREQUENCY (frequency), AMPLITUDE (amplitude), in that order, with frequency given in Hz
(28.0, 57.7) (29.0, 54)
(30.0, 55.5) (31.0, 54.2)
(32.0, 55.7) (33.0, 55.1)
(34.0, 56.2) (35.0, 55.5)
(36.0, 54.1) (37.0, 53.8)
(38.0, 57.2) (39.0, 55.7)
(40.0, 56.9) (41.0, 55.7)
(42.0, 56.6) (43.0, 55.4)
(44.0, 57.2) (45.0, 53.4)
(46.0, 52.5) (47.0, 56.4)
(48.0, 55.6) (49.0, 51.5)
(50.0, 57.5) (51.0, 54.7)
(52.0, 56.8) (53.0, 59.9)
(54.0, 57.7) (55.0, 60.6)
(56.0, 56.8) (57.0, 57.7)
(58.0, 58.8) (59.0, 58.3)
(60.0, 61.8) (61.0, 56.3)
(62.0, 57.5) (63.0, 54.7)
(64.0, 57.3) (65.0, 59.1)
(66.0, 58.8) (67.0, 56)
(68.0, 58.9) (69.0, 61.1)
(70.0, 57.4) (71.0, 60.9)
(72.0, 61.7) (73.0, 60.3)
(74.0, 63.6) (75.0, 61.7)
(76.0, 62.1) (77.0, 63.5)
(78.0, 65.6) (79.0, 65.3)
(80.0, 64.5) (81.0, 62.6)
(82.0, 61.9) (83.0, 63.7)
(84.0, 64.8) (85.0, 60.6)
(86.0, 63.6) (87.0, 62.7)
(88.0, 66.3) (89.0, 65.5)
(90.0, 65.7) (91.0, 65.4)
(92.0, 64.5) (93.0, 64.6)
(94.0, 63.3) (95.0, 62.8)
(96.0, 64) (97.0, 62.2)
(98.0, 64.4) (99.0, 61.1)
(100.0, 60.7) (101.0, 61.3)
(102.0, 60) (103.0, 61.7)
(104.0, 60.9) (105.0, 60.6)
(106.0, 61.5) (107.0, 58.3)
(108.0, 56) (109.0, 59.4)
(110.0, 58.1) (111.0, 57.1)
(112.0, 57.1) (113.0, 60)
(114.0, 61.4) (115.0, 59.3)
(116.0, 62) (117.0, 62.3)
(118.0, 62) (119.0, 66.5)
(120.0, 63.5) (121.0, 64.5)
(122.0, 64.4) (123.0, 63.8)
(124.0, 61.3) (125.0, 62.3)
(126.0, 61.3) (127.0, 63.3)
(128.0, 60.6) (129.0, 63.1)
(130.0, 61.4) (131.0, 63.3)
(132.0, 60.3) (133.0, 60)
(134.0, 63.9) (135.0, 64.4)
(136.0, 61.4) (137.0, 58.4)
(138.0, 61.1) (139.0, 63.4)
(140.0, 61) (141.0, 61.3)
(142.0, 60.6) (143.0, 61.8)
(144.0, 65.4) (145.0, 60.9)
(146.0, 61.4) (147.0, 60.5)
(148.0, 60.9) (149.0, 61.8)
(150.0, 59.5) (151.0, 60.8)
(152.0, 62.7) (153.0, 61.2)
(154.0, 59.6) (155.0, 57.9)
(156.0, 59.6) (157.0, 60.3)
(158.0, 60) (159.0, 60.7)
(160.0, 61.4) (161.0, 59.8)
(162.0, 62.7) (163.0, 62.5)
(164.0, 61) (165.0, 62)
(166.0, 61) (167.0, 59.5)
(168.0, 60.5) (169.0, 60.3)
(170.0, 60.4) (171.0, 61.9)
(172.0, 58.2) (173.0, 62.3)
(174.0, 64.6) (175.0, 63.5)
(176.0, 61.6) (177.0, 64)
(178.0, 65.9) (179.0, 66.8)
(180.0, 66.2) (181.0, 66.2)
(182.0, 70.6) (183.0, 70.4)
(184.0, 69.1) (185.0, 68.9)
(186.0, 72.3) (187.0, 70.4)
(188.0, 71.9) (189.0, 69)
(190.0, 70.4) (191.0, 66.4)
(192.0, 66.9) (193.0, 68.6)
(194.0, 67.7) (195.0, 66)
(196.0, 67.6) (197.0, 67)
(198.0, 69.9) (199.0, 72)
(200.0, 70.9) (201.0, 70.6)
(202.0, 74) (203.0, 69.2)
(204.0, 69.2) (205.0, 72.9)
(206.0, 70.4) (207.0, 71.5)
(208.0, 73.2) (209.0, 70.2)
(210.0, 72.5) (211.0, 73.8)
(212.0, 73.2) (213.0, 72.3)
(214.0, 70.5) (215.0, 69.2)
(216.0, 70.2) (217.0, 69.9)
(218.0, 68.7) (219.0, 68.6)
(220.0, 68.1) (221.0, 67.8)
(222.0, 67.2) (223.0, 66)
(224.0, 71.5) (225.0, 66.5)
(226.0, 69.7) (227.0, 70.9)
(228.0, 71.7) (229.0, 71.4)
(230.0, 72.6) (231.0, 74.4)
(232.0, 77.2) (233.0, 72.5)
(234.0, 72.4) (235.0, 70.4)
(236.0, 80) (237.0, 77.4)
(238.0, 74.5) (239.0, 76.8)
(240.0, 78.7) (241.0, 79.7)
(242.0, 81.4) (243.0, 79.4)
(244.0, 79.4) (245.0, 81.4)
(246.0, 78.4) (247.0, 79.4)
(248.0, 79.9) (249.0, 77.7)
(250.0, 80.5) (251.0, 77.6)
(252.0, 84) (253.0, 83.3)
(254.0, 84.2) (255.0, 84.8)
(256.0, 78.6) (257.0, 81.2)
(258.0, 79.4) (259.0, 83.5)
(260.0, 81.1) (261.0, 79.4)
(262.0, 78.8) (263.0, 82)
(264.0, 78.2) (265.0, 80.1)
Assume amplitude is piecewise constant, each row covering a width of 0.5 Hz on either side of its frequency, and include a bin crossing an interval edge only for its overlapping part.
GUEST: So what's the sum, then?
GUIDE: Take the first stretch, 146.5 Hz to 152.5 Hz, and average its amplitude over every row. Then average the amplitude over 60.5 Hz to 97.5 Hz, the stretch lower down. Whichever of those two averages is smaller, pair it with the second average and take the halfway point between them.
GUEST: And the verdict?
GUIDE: 61.5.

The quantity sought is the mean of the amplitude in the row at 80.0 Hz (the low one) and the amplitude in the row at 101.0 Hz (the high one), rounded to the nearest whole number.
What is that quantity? 63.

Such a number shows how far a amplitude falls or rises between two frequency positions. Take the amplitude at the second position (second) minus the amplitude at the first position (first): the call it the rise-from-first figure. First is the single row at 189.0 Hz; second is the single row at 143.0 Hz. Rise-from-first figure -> -7.2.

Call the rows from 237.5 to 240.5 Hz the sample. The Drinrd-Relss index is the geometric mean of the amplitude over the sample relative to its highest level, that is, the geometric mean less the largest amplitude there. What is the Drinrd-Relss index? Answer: -2.1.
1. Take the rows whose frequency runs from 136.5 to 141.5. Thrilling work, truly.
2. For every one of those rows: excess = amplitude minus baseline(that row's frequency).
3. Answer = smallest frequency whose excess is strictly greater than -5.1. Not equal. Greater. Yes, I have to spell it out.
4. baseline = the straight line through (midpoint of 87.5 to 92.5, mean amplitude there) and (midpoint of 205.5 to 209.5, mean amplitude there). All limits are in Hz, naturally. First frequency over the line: 139.0 Hz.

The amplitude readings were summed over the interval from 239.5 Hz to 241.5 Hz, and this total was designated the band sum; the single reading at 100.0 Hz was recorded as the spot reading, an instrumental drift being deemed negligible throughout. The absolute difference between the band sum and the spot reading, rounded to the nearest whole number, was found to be 98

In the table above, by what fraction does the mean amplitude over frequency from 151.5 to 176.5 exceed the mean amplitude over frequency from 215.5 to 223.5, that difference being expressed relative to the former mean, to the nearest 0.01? -0.12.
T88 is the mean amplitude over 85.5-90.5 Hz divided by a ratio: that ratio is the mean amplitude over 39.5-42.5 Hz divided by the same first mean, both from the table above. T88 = 74.4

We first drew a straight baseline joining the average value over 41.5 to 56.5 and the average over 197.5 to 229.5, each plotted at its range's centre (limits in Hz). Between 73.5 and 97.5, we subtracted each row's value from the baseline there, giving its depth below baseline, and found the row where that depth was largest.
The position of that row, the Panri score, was 85.0 Hz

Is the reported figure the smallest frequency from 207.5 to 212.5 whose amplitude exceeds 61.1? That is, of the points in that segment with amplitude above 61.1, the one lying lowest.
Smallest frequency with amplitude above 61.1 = 208.0 Hz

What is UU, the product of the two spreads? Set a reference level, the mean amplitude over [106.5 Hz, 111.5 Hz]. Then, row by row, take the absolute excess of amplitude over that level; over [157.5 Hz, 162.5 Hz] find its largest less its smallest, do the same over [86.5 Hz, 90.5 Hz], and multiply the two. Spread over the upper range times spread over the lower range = 10.4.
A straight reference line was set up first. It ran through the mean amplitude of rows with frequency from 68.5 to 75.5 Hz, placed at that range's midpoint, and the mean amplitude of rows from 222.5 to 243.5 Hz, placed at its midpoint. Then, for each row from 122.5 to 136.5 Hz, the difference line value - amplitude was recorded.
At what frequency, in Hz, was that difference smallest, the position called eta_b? 123.0 Hz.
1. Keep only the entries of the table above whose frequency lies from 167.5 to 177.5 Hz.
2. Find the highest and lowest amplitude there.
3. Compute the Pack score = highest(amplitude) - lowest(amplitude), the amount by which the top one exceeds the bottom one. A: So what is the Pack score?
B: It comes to 6.4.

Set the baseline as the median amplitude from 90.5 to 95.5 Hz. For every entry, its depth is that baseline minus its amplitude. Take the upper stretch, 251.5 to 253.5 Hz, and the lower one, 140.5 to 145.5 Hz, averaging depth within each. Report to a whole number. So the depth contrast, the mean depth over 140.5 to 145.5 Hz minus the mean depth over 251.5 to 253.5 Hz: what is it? 22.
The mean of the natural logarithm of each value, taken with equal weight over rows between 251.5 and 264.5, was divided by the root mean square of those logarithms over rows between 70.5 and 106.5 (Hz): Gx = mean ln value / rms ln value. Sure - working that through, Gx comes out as 1.062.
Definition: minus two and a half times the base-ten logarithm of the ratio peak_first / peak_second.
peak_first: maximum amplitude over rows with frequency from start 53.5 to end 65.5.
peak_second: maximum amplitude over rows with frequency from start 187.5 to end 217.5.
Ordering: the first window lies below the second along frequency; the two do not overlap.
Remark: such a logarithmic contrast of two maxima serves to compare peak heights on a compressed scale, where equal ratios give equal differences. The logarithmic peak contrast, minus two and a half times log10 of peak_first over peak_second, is 0.20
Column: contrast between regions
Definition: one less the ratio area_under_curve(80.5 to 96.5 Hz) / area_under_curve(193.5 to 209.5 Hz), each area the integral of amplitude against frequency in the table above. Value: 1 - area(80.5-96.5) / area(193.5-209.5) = 0.089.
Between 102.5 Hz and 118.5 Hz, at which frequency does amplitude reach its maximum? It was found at 117.0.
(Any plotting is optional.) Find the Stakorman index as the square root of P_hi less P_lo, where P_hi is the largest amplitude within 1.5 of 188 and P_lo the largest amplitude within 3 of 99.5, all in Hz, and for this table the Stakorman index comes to 2.7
